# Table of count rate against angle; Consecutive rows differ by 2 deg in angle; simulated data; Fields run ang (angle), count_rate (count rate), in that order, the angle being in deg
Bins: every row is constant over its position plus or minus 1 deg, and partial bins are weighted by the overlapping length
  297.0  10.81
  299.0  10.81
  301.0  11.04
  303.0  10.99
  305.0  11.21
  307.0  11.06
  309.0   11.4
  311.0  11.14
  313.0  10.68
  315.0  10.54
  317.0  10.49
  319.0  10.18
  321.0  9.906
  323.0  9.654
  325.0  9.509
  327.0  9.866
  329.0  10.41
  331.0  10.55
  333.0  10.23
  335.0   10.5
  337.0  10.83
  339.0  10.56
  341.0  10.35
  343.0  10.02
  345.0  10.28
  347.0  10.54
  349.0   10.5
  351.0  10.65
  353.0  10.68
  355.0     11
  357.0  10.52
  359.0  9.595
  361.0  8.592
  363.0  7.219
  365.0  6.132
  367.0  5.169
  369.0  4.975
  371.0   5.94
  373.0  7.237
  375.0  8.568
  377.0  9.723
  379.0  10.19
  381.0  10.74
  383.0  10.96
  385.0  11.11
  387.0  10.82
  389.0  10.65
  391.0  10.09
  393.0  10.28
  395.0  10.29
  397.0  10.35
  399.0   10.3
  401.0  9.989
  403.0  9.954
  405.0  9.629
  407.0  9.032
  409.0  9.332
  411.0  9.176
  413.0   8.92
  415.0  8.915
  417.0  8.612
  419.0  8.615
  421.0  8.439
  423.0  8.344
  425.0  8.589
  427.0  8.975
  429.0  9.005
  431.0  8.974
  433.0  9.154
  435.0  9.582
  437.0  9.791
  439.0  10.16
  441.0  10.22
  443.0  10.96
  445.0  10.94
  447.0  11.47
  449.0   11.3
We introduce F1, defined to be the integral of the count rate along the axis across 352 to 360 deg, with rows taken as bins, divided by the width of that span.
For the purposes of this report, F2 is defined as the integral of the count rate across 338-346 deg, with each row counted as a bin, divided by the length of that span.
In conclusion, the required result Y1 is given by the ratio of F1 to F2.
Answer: 1.01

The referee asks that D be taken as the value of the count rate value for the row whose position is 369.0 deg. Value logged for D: 4.975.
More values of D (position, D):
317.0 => 10.49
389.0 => 10.65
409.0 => 9.332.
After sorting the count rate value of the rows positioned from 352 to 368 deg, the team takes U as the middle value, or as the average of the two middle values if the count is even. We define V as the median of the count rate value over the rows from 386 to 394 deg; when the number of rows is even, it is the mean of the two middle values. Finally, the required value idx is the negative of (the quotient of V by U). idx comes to -1.2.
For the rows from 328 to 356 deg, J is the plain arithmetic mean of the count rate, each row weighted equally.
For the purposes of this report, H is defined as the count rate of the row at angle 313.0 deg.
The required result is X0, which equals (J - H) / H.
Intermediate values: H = 10.68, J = 10.5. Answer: -0.02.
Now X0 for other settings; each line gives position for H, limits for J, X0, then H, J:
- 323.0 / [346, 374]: -0.12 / 9.654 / 8.5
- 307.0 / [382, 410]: -0.08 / 11.06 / 10.2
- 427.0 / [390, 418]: 0.07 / 8.975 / 9.6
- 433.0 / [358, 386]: -0.09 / 9.154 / 8.3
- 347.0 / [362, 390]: -0.19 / 10.54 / 8.5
